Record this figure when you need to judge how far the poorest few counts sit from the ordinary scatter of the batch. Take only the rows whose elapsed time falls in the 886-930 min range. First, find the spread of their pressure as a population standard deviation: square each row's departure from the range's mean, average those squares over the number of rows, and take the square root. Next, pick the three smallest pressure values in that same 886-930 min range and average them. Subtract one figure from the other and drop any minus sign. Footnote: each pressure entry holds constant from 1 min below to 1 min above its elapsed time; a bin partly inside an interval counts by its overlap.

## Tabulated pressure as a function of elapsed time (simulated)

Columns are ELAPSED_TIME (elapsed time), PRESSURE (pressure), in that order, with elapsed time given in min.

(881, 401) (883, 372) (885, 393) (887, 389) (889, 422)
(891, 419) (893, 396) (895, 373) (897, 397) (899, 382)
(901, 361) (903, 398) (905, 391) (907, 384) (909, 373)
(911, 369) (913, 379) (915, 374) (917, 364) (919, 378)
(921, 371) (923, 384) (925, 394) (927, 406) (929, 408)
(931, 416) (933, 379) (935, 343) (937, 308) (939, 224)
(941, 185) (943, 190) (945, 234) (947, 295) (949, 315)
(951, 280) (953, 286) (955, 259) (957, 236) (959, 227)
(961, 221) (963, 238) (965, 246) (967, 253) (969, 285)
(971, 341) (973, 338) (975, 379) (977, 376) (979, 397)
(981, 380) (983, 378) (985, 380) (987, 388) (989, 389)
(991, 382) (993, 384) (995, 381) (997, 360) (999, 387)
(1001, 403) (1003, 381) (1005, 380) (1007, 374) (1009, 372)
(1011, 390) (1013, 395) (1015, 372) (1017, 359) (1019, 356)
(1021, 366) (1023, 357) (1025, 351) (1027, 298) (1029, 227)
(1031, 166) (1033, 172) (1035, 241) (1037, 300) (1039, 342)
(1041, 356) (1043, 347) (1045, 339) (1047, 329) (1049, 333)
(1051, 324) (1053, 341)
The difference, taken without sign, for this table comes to 348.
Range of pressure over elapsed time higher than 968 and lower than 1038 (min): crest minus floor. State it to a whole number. 237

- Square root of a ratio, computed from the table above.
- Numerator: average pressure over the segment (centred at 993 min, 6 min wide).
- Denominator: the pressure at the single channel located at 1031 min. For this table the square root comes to 1.52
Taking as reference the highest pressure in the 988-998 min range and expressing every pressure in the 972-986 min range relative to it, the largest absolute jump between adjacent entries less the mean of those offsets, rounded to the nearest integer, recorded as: 55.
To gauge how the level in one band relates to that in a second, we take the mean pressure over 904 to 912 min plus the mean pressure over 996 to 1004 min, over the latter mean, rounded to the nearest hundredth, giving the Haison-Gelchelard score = 1.99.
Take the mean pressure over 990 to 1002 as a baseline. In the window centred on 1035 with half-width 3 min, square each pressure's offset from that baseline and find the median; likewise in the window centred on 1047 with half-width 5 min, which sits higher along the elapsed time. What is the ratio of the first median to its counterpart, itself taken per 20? 0.41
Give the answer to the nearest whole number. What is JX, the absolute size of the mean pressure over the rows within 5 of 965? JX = 249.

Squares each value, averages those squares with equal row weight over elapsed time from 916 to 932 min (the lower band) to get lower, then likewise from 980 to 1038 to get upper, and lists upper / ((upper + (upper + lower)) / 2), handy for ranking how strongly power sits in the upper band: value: 0.62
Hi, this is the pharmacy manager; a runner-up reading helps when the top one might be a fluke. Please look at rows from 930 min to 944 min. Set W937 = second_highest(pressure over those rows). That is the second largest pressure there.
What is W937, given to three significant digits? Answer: 379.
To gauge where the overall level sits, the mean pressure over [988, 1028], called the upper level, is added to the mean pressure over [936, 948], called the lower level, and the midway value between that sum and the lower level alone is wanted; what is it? 425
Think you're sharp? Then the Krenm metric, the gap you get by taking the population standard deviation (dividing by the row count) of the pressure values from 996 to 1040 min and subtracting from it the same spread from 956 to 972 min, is 32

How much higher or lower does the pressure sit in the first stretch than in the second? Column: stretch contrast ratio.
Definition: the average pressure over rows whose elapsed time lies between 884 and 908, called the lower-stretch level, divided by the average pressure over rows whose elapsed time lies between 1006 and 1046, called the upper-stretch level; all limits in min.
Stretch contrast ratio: 1.21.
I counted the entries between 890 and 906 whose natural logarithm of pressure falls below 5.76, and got 0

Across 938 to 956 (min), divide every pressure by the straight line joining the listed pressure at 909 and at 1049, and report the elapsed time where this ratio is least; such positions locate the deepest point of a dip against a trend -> 941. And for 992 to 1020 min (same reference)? 997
